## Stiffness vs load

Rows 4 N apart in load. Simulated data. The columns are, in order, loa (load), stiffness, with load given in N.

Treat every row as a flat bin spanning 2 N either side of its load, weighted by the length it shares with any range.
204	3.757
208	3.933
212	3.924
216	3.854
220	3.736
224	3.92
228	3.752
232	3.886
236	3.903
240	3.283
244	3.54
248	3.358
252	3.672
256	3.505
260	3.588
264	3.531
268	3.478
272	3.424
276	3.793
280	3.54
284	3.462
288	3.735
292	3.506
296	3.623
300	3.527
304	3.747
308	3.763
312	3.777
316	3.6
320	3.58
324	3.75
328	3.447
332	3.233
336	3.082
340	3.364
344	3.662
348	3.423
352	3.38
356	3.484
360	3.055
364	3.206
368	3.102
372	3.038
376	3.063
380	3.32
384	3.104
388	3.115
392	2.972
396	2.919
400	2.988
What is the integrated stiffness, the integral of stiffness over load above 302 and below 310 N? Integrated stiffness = 30.0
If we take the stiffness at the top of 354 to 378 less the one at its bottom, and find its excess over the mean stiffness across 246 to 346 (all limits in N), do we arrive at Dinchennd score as -4.0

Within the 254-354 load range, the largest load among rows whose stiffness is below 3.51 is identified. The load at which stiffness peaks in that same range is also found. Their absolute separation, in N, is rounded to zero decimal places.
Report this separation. 76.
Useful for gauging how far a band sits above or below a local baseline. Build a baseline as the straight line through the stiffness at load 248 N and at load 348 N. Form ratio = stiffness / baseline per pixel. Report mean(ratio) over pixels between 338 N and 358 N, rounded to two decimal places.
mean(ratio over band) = 1.01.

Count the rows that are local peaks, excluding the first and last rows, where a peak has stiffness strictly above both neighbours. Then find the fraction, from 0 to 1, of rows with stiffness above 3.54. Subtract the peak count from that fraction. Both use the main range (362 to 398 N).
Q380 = -2.0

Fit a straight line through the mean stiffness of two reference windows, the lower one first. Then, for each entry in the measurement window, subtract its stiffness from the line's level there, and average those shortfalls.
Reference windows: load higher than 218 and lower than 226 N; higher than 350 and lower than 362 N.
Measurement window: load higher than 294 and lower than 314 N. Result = -0.18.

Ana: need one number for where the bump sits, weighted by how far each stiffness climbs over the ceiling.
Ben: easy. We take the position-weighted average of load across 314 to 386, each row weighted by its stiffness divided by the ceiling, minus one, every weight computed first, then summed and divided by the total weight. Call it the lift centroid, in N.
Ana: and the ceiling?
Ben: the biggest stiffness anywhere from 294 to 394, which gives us 357.0 N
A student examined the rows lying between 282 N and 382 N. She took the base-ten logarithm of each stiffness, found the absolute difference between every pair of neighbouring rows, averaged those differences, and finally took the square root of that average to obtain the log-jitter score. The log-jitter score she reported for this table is 0.145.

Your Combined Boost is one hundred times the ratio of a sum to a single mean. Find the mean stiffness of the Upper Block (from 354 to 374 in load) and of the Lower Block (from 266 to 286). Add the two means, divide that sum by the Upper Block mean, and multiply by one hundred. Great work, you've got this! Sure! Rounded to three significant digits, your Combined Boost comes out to 211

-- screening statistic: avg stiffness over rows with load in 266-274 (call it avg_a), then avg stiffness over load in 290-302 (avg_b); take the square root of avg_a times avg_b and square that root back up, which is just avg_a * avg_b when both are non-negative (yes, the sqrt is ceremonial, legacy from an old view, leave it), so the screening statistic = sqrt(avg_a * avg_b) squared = 12.3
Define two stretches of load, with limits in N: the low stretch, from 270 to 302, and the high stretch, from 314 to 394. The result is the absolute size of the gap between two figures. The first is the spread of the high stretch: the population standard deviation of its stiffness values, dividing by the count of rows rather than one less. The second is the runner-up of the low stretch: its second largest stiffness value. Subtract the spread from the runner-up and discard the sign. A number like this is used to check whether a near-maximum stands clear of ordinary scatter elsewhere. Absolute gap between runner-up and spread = 3.51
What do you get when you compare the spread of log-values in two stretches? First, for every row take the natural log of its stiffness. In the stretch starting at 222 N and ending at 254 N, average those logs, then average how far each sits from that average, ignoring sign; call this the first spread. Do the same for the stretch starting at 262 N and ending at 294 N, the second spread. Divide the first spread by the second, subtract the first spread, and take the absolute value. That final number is 1.9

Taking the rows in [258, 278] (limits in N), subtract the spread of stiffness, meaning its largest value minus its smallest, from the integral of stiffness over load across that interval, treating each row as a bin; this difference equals 71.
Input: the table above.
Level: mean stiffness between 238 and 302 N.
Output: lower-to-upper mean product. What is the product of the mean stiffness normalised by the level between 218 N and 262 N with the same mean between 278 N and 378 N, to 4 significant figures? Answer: 1.006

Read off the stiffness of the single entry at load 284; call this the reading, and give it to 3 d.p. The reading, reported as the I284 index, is 3.462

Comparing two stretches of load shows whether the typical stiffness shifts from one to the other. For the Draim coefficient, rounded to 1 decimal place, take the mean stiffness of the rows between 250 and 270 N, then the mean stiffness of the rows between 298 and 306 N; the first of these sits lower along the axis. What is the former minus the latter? -0.1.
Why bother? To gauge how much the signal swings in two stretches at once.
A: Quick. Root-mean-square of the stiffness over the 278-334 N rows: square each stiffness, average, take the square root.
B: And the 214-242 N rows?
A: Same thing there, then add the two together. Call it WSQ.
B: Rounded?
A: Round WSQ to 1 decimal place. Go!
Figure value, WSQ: 7.4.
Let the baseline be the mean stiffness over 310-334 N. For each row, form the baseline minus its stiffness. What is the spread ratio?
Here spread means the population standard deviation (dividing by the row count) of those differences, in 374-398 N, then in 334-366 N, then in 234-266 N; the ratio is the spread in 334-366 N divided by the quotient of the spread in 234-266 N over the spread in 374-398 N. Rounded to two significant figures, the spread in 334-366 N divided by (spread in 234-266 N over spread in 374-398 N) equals 0.14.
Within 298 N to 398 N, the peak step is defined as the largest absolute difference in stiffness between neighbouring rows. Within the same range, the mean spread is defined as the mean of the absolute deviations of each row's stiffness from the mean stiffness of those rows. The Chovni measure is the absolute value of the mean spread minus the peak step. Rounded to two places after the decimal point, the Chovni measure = 0.19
